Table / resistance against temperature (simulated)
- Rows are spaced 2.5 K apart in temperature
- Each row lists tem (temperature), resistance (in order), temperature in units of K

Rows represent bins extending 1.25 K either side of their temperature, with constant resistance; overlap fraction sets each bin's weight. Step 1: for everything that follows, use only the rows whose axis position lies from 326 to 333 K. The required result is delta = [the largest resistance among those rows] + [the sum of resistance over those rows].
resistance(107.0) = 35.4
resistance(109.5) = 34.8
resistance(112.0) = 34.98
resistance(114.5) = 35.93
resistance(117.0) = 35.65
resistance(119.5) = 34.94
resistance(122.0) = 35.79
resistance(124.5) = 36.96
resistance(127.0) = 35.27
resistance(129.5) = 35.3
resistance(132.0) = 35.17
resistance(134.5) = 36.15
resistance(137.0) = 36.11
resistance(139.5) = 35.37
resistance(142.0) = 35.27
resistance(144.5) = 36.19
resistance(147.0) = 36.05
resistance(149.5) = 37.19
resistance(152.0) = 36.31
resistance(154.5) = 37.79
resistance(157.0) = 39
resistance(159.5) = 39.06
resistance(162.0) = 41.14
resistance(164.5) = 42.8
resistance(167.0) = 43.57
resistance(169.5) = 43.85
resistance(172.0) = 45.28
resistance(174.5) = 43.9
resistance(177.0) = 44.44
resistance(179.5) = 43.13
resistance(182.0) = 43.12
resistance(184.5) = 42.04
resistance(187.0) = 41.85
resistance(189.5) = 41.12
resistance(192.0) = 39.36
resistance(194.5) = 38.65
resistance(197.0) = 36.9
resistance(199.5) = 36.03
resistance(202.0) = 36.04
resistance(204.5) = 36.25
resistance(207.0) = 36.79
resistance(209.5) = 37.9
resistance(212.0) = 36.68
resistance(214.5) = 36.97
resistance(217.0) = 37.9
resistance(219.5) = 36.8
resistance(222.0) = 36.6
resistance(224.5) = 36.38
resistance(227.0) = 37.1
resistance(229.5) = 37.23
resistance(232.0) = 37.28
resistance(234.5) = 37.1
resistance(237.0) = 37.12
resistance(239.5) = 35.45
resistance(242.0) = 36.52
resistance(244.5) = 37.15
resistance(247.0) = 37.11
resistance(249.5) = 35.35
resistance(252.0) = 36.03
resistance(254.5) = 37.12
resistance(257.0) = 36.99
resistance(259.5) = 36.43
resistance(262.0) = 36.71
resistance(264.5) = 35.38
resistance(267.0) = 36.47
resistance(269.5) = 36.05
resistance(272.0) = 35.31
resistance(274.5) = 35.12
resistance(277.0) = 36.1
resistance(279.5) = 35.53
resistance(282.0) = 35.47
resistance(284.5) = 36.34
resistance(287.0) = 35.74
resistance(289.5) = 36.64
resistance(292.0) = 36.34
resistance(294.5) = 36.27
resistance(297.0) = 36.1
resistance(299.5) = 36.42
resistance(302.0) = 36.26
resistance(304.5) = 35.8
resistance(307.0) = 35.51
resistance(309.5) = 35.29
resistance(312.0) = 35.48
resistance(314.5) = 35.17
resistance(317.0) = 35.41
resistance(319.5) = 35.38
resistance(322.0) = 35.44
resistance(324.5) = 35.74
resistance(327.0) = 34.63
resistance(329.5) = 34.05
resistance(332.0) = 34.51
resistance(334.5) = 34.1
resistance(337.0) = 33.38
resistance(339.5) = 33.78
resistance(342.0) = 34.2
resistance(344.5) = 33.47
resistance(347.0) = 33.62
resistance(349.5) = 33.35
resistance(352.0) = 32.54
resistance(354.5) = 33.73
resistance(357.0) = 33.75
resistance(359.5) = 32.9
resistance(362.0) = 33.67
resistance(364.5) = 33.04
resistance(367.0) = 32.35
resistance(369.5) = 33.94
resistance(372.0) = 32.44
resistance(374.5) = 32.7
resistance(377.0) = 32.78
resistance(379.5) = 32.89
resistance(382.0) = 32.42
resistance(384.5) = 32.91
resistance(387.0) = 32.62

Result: 138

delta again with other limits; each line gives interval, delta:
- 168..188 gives 393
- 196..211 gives 258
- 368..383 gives 231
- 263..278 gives 251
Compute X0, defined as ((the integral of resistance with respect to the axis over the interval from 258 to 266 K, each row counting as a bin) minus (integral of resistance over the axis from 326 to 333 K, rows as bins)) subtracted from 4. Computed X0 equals -45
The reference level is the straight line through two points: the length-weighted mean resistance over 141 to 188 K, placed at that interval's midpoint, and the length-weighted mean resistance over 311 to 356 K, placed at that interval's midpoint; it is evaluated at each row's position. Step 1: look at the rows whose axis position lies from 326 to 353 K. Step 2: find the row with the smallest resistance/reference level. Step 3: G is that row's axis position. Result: 352.0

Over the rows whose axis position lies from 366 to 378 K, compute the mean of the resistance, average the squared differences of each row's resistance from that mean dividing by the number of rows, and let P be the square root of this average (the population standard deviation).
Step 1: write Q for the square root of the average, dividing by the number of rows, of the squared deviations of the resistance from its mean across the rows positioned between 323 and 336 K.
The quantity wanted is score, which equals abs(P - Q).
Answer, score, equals 0.0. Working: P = 0.57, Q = 0.61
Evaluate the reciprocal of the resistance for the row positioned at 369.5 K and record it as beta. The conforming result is 0.0295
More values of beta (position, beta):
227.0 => 0.0270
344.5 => 0.0299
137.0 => 0.0277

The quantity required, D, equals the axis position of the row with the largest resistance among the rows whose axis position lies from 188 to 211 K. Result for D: 189.5 K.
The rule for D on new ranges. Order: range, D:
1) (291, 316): 299.5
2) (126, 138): 134.5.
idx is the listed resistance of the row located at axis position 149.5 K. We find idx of 37.19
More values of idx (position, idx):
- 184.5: 42.04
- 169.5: 43.85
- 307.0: 35.51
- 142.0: 35.27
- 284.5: 36.34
